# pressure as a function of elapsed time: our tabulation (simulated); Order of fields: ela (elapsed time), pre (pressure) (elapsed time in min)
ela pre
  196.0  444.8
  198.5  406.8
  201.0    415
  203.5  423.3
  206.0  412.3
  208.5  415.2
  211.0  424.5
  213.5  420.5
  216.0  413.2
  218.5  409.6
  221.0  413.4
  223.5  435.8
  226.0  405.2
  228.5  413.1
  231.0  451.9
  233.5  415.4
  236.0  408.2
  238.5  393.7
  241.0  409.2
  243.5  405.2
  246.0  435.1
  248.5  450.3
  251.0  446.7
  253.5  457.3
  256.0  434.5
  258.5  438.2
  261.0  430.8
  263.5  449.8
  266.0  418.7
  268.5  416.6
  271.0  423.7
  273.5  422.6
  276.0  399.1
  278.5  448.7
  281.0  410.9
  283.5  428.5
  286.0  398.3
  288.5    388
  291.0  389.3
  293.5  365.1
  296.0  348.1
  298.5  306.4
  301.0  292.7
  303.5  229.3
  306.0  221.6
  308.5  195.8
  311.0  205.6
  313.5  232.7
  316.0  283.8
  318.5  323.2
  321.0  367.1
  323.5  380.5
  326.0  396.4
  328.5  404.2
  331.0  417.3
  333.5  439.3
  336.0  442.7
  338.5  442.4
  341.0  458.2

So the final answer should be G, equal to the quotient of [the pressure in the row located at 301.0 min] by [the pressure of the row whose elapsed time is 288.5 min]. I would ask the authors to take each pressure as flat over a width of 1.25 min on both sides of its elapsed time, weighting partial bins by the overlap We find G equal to 0.75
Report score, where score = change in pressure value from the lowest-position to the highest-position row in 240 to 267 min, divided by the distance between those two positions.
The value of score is 0.4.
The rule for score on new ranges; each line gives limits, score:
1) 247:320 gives -1.8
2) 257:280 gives 0.5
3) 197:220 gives 0.1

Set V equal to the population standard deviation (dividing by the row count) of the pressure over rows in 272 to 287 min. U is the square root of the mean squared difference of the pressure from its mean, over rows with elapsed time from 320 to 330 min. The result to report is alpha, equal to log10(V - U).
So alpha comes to 0.5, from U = 14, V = 18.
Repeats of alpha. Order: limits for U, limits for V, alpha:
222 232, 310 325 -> 1.7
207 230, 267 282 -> 0.8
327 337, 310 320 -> 1.5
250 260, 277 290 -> 1.1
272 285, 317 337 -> 1.3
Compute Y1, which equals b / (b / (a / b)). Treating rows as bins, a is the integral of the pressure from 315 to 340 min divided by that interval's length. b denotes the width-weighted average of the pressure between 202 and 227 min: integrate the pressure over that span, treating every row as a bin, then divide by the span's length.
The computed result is 0.94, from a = 391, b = 417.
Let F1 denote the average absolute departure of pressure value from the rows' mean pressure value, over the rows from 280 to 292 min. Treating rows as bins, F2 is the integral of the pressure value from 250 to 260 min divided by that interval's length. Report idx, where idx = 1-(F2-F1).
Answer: -429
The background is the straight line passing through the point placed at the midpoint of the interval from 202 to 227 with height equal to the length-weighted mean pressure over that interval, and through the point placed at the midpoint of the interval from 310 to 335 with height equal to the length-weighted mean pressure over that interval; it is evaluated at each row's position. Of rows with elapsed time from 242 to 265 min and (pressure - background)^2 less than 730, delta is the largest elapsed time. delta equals 243.5 min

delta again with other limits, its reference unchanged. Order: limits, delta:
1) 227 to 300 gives 296.0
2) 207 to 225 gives 223.5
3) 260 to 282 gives 276.0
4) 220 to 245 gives 243.5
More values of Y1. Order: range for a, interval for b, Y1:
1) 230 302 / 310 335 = 1.18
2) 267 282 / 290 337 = 1.28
